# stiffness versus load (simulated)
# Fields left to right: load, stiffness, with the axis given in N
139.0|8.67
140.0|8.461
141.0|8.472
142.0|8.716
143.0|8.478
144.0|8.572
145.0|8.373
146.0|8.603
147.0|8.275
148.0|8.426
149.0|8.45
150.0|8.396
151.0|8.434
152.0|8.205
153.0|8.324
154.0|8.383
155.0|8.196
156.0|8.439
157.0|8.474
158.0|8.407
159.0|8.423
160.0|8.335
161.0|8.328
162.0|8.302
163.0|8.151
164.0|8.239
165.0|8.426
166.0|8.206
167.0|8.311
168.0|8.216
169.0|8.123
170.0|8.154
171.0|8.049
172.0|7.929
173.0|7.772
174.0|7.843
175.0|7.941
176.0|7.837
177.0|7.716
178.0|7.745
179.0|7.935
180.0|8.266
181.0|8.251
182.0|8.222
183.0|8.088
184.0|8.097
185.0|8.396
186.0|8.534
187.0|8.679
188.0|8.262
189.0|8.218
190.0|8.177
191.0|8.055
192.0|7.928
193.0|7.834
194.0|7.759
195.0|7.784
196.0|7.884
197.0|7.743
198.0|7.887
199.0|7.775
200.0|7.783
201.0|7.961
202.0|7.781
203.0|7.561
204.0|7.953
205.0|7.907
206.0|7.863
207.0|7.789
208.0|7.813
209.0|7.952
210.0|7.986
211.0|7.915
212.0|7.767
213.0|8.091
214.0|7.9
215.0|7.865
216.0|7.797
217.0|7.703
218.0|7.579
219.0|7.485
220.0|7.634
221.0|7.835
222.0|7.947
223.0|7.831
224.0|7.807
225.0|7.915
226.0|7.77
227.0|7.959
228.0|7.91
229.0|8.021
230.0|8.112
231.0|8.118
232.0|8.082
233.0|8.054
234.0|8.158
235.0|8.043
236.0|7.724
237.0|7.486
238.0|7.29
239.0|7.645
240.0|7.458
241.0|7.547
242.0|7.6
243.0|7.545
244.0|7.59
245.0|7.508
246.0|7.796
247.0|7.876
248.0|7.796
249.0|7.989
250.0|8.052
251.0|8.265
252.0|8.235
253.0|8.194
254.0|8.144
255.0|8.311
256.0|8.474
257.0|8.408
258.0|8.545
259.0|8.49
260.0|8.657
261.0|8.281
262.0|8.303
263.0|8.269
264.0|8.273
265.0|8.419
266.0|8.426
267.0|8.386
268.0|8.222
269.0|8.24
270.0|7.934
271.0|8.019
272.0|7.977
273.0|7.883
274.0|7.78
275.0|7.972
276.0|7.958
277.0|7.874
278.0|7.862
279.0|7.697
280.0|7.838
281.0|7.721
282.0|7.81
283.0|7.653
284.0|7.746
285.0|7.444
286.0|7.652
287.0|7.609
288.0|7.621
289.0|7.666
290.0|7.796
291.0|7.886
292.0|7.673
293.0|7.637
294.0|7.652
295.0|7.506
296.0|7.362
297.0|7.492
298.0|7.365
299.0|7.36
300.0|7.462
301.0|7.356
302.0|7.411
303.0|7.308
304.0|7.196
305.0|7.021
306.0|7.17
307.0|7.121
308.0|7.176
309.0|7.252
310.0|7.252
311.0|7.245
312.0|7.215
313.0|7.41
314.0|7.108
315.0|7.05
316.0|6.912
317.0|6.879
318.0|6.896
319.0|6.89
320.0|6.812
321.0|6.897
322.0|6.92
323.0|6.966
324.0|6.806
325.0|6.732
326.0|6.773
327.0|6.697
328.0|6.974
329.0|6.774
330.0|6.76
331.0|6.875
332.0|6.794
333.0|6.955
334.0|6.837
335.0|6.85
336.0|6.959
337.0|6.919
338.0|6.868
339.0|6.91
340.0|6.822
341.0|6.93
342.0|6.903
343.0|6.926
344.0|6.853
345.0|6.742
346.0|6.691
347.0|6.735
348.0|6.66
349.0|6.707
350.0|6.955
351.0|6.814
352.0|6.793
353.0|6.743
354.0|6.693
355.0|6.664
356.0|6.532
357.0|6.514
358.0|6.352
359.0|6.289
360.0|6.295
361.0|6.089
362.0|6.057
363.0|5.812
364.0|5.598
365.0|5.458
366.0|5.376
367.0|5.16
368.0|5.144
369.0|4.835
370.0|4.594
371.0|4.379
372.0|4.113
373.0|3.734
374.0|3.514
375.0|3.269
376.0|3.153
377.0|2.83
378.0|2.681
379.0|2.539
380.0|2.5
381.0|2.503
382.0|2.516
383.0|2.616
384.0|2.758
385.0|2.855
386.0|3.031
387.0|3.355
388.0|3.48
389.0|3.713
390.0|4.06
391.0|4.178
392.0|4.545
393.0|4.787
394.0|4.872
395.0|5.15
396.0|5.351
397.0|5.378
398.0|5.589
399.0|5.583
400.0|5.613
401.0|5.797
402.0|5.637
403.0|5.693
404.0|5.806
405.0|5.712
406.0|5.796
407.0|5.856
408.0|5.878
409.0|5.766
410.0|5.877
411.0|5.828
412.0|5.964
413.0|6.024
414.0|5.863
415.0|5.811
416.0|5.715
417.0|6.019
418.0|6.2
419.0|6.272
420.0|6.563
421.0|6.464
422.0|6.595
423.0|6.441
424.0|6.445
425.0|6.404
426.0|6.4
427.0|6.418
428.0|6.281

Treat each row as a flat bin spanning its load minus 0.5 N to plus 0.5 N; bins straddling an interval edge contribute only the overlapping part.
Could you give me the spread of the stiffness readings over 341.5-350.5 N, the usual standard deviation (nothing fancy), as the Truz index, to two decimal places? 0.11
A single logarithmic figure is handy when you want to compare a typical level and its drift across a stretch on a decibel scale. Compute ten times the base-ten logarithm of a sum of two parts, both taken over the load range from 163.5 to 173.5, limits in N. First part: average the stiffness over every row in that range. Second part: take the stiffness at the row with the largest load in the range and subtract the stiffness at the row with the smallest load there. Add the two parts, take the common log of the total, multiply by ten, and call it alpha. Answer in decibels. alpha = 8.85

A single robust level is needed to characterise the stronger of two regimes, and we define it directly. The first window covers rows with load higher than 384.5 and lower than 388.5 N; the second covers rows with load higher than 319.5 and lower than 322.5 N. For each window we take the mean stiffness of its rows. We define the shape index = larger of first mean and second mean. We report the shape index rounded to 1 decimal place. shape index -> 6.9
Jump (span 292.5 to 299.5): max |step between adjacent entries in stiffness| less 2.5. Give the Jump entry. -2.35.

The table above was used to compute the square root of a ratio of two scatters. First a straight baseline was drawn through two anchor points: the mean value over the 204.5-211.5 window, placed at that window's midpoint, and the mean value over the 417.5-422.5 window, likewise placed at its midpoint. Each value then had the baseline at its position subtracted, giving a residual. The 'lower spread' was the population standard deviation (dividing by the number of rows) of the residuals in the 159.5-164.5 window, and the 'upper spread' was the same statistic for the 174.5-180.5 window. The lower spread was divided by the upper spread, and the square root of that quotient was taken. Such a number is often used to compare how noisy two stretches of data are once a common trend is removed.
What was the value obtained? 0.57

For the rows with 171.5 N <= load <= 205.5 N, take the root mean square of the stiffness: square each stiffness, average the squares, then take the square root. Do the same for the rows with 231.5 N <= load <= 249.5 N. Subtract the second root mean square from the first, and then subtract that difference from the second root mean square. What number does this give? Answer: 7.5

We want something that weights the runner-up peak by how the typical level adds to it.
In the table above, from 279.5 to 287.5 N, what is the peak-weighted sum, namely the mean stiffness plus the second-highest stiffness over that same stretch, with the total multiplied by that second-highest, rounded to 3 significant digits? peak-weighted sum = 121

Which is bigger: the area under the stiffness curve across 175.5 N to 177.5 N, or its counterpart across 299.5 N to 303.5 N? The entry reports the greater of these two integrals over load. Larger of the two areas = 30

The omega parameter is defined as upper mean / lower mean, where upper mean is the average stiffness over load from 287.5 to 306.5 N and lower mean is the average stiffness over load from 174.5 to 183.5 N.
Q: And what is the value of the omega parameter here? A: 0.934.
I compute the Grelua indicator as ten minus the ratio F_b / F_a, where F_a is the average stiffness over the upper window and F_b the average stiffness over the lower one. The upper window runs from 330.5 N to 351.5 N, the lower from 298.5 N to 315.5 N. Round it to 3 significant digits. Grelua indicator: 8.94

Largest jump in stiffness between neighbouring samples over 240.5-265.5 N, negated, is -0.38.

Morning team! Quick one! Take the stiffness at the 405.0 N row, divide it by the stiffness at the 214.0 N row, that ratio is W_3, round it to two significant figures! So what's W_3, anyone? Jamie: 0.72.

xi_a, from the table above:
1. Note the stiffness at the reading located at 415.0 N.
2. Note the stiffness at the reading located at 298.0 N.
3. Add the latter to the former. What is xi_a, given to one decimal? 13.2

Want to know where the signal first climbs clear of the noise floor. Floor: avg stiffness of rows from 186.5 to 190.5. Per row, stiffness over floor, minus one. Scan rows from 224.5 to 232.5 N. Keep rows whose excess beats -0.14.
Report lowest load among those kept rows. 225.0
